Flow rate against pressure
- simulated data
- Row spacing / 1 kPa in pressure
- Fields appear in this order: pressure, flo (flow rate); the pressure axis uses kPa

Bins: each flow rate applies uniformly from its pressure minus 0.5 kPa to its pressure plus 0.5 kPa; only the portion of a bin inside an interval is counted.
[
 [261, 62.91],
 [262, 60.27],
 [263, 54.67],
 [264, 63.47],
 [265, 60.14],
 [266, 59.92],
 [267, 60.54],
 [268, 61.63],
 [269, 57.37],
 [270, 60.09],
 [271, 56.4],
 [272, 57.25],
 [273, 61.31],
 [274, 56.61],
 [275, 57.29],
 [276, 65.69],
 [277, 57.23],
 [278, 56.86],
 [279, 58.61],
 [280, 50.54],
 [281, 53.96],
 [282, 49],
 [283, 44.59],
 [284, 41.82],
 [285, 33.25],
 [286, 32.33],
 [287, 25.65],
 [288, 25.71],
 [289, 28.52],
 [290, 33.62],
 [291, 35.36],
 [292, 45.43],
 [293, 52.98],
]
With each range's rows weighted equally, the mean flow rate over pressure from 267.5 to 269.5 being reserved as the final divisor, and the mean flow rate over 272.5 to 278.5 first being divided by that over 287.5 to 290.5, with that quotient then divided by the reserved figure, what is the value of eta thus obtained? 0.034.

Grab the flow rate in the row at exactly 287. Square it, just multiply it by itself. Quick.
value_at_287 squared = 658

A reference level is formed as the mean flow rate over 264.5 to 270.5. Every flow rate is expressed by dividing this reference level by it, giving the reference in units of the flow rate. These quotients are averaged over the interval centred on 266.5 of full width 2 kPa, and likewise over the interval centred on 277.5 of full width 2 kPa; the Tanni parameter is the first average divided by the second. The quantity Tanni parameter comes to 0.95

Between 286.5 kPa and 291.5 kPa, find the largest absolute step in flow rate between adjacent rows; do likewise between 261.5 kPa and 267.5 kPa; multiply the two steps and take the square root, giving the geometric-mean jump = 6.7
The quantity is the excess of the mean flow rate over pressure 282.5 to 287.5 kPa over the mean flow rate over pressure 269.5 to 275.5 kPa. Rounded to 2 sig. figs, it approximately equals -23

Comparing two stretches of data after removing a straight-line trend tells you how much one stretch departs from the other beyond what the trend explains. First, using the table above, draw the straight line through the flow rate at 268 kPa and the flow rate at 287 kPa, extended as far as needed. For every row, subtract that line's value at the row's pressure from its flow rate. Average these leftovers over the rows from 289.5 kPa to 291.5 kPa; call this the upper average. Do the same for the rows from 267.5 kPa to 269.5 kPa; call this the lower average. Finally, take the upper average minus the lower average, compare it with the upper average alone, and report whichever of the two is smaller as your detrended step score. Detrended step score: 15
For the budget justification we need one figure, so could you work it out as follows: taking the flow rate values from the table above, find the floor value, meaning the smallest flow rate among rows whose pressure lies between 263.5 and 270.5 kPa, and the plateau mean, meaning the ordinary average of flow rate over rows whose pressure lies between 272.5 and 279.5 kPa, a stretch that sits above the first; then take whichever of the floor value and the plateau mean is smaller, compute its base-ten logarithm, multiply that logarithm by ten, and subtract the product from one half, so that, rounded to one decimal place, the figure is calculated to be -17.1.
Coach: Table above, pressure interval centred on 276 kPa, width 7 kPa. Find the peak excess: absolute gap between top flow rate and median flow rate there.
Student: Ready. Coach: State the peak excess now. 8.4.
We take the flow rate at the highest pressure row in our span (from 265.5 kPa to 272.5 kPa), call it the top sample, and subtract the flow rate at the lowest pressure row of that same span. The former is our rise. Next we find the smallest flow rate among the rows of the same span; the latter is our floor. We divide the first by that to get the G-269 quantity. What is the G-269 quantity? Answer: 0.0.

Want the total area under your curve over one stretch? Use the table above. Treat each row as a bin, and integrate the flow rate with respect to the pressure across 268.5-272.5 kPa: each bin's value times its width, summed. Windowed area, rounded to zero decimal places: 231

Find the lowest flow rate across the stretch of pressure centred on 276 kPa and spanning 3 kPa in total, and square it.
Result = 3275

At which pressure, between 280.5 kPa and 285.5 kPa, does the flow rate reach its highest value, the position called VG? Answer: 281 kPa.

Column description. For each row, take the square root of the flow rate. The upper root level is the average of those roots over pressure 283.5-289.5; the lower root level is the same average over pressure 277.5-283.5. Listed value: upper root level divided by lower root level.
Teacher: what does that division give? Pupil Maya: 0.77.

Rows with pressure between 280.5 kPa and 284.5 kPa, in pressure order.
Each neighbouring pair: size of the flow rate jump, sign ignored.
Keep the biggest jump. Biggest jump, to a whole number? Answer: 5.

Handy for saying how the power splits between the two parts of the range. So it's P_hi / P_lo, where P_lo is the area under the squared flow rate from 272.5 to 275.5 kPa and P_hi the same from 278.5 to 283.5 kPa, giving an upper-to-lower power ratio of 1.3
